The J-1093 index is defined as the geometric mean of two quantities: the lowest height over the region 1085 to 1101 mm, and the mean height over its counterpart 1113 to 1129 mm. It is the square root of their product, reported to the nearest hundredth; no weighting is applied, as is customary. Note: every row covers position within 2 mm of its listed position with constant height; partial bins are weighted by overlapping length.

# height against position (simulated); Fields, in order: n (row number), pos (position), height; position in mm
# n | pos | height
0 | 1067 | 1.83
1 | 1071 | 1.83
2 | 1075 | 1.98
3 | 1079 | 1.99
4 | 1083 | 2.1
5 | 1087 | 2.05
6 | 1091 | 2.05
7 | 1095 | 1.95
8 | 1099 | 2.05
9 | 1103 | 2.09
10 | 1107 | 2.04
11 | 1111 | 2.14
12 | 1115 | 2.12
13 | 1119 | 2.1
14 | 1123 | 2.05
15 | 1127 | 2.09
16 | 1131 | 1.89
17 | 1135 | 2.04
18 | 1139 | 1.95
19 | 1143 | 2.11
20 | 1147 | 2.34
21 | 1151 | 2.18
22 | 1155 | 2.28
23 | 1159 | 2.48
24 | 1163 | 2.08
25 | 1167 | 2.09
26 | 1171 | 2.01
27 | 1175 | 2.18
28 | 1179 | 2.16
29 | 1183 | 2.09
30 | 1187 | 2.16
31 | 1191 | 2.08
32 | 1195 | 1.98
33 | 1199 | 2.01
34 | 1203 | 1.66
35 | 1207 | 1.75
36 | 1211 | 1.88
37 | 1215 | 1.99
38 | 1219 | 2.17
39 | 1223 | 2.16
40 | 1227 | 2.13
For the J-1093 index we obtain 2.02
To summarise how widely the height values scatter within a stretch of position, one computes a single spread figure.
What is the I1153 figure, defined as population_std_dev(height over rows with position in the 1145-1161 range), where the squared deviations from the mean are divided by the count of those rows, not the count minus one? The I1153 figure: 0.11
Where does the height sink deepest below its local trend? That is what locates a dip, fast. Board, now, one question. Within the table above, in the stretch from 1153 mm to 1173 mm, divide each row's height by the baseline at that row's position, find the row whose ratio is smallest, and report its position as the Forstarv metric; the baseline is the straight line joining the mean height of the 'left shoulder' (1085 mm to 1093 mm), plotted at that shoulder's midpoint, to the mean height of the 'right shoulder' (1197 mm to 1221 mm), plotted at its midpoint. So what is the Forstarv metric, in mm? 1171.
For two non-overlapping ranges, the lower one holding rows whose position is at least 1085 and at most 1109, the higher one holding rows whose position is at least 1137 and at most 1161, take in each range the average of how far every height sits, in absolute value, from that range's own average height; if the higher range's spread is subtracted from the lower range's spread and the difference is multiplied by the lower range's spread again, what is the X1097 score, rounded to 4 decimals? -0.0034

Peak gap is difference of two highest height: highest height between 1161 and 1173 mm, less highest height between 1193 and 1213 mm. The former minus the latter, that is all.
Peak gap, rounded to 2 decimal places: 0.08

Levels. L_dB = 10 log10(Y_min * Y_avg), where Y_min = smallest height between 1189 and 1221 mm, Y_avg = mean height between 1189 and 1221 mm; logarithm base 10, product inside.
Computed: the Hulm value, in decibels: 5.1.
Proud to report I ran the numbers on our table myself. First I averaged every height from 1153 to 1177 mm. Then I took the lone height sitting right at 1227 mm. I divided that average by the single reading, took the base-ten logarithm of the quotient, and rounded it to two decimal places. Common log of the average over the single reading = 0.01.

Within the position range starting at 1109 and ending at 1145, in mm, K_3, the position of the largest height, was 1111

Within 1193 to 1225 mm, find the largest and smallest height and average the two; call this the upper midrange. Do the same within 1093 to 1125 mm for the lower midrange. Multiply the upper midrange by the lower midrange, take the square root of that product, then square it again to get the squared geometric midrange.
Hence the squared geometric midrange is 3.92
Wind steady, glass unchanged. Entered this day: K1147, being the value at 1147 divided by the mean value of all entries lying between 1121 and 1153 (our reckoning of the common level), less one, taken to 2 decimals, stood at 0.12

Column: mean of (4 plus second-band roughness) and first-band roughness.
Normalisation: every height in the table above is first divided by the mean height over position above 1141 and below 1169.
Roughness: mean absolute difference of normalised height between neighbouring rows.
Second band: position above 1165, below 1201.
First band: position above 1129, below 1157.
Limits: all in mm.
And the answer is 2.05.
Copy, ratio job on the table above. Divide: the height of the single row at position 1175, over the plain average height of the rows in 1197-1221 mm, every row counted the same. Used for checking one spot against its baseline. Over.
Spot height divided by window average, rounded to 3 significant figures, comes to 1.14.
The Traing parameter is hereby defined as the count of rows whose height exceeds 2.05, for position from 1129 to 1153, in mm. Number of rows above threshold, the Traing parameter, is 3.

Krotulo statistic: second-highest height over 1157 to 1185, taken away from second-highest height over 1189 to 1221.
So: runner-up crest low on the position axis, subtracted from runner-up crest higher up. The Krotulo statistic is -0.10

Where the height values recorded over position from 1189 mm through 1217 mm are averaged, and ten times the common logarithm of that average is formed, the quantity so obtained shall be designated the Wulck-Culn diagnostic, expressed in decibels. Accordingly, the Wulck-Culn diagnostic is 2.80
